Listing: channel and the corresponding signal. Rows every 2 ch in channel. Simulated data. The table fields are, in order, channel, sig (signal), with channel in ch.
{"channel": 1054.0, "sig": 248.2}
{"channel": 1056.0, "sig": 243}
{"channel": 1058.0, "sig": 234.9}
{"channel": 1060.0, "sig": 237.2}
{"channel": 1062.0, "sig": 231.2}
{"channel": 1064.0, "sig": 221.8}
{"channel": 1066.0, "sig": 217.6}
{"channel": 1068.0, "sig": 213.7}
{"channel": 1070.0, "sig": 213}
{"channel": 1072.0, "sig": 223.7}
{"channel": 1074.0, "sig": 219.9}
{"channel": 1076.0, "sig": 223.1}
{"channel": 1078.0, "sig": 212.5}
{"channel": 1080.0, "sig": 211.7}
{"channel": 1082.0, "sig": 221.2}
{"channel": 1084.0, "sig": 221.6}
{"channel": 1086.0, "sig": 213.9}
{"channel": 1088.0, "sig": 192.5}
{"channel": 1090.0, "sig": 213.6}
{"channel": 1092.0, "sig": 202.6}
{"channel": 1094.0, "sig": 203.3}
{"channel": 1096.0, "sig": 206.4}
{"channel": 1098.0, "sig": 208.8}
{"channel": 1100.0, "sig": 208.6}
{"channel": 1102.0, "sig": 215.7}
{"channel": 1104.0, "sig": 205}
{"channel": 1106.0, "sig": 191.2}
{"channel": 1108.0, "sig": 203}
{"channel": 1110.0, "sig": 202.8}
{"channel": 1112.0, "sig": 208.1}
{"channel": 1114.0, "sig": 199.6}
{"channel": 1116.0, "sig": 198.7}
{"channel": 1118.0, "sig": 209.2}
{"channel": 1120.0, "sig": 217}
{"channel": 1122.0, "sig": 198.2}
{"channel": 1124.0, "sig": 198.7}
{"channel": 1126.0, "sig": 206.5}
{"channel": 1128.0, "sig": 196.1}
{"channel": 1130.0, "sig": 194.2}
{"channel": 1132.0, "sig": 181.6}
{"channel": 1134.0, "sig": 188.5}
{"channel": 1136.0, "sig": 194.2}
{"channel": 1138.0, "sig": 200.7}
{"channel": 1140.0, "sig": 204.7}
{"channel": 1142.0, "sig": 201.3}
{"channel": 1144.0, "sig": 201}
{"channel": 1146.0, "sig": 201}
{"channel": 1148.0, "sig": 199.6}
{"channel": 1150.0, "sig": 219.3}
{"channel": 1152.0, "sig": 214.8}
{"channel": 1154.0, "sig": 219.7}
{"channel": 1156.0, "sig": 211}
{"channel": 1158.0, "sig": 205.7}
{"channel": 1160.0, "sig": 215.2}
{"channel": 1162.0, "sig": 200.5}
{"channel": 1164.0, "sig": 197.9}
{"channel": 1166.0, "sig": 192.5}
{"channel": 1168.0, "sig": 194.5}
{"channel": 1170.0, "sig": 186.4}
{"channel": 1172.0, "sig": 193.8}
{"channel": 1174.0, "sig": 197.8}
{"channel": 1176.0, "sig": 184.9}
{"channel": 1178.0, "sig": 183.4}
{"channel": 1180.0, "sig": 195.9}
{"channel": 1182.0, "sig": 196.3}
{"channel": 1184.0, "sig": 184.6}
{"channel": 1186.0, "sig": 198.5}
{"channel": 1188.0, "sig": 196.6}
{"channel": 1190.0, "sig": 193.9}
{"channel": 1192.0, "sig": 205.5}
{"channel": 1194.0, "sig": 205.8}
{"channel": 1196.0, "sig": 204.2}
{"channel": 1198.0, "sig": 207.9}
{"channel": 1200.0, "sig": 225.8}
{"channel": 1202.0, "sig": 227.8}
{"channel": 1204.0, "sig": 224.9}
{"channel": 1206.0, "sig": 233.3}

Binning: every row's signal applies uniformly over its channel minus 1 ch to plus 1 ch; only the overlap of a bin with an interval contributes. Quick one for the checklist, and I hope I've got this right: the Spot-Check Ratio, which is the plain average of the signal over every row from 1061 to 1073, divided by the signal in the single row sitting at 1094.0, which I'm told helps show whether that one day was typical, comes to 1.08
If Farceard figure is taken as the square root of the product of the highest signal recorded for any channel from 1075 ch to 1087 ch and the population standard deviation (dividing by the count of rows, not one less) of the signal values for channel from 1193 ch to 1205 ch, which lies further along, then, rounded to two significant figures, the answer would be 48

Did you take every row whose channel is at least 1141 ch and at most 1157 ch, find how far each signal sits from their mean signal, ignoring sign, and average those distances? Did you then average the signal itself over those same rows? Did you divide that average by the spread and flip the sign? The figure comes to -26.9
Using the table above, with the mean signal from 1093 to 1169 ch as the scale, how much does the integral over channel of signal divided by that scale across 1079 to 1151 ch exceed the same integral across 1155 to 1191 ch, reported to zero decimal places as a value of 38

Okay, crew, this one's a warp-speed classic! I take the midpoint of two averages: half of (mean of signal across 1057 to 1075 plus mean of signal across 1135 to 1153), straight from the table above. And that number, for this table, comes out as 214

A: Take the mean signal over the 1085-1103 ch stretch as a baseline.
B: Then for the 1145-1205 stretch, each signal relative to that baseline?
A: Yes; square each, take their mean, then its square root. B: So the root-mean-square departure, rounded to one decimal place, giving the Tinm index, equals 13.0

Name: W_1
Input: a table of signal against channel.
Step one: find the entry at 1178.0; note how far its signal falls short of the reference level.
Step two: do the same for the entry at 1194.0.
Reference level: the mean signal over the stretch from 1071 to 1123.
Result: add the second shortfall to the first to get 29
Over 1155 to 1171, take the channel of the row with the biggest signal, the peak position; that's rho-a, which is 1160.0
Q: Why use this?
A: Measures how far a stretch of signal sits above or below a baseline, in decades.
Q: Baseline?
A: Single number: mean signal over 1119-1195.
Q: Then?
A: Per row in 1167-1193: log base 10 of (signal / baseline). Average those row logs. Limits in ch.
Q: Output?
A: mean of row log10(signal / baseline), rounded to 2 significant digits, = -0.014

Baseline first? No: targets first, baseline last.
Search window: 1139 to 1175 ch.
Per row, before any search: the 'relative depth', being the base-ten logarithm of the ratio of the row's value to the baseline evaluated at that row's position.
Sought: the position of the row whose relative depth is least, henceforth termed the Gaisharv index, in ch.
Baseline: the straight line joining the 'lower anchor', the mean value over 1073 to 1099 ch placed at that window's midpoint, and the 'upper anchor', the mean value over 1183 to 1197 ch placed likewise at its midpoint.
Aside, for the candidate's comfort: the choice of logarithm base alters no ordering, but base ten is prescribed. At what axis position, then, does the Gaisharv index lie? 1170.0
